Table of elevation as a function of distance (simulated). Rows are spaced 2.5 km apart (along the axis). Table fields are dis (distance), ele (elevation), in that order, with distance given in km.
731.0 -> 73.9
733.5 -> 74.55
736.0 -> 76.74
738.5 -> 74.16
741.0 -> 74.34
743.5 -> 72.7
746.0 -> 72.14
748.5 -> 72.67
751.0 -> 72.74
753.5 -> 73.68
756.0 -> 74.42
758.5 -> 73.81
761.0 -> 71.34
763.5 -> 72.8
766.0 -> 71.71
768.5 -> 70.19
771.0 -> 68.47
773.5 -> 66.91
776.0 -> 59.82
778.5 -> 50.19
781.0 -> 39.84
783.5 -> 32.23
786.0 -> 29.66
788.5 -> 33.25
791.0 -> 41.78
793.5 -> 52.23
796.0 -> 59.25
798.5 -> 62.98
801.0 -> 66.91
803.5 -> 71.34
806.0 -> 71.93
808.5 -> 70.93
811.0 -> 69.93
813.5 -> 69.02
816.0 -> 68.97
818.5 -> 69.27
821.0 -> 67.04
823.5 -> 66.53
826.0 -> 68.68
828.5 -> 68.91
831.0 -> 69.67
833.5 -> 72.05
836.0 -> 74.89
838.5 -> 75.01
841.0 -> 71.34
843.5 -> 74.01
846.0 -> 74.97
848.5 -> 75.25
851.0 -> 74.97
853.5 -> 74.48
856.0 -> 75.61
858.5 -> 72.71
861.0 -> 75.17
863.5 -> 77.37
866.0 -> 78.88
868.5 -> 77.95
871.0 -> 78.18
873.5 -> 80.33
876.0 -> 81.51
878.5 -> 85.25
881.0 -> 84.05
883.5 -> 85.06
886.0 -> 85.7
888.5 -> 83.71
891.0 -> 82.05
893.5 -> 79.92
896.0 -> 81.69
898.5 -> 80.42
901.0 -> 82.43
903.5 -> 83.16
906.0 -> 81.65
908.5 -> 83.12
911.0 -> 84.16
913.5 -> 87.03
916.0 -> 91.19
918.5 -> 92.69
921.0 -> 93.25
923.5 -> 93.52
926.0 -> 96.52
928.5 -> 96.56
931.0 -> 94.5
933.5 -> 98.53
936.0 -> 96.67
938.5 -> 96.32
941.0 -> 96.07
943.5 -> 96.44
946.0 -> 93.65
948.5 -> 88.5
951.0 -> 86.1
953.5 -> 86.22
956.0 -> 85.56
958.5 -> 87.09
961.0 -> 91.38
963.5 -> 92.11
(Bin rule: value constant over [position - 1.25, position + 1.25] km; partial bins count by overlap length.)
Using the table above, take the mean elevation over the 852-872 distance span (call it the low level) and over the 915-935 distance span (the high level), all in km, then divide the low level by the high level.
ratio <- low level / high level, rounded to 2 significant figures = 0.81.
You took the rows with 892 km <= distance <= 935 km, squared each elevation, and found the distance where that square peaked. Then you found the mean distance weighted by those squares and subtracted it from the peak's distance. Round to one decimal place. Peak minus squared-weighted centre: 18.3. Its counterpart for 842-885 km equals 13.9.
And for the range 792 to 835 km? 19.0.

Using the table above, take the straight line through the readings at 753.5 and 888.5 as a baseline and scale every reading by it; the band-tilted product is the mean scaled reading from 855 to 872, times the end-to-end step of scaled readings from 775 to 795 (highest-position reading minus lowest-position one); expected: -0.11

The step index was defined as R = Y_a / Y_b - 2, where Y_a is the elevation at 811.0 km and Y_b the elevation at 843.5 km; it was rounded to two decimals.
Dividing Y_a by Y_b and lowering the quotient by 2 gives -1.06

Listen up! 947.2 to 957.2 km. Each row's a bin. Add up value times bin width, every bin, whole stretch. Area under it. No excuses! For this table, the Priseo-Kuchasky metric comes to 866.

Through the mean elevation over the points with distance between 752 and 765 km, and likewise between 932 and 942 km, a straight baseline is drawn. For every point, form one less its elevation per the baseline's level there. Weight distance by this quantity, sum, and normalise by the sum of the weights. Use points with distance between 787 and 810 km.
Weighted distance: 794.6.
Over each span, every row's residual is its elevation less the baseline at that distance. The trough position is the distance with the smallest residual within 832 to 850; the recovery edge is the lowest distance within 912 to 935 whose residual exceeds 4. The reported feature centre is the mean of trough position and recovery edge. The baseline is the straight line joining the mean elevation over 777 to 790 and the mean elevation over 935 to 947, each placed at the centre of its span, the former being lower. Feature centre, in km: 878.5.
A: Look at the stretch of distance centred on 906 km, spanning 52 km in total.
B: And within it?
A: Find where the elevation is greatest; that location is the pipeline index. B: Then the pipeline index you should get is 928.5 km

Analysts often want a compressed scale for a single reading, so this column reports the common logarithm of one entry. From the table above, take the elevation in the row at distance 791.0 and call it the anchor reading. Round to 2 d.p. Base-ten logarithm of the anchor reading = 1.62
